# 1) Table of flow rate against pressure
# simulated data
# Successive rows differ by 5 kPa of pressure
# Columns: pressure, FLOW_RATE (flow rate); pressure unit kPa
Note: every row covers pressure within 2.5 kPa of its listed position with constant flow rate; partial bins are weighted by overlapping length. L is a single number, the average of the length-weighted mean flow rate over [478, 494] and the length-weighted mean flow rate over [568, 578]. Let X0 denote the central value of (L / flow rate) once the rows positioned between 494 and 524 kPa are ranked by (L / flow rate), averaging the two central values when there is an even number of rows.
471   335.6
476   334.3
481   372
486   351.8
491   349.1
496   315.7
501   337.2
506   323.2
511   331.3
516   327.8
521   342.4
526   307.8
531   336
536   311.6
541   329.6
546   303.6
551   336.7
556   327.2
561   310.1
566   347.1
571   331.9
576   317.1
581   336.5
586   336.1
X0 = 1.03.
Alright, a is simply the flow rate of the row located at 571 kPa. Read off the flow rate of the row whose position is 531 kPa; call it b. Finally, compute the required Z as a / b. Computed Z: 0.99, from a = 331.9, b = 336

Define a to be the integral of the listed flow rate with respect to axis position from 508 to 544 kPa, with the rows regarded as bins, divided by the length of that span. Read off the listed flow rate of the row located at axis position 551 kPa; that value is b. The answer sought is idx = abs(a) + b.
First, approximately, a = 326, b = 336.7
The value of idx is 663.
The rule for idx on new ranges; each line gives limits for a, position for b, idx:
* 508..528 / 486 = 680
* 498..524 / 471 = 667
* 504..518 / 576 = 645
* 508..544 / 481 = 698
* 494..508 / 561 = 636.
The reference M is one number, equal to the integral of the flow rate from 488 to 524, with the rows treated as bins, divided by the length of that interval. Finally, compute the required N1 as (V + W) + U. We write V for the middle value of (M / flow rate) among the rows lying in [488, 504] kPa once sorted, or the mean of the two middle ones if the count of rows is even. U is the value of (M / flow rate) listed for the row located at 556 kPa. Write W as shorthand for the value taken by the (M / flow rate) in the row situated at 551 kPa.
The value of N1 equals 2.99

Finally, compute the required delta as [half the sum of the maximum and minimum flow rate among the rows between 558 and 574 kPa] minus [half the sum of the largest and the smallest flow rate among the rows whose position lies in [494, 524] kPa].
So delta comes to 0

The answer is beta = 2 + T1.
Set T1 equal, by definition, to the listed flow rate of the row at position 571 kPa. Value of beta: 334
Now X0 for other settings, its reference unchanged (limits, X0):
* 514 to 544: 1.04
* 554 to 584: 1.03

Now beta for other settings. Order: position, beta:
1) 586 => 338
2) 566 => 349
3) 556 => 329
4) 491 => 351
